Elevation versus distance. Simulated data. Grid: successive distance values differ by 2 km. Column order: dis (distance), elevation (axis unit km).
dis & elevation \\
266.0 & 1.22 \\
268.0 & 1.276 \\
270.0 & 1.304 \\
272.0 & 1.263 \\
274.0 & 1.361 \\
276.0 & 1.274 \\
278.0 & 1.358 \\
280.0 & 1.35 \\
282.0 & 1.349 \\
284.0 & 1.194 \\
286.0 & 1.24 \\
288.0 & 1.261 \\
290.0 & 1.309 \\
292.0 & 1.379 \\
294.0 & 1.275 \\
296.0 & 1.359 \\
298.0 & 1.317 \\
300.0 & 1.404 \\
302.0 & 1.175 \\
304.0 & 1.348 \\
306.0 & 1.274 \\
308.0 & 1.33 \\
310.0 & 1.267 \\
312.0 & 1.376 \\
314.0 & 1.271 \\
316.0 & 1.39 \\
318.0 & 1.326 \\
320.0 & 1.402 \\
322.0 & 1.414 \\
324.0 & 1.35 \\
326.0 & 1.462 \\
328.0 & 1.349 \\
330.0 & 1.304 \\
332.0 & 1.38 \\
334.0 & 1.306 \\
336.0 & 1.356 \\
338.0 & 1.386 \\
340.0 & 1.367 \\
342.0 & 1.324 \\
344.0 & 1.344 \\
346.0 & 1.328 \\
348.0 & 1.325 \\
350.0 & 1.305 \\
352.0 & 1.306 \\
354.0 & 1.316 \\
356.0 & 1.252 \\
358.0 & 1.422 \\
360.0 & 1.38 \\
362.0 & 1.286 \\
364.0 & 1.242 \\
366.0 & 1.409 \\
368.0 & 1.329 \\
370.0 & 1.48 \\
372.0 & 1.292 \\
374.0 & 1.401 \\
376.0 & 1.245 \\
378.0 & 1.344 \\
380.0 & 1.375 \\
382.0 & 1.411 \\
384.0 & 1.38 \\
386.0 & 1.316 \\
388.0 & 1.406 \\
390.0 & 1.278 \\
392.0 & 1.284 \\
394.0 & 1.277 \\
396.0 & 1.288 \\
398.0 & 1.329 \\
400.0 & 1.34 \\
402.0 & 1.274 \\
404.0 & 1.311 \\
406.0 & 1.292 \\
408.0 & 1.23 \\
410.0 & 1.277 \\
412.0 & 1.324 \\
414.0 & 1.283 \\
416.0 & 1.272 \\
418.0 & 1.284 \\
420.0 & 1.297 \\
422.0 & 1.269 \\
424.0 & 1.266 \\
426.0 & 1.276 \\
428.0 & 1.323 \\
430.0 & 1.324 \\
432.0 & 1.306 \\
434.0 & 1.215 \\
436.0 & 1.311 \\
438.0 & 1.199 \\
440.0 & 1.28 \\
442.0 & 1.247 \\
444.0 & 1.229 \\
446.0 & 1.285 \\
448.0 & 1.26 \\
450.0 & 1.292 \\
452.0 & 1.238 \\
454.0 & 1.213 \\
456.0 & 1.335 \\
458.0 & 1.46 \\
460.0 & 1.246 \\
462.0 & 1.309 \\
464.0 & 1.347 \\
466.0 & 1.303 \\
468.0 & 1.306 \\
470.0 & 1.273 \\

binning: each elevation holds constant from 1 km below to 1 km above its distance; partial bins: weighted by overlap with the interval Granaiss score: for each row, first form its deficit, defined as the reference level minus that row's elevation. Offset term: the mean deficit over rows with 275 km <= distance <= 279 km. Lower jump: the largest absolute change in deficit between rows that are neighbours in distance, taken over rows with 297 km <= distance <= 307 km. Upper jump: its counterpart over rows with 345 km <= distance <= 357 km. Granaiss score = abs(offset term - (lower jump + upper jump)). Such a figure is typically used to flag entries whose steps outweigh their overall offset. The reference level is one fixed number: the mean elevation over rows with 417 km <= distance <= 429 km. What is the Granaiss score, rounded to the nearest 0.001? 0.323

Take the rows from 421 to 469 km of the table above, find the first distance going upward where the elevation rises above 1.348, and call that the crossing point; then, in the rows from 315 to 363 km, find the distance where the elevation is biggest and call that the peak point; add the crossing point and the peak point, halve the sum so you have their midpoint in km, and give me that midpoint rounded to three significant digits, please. 392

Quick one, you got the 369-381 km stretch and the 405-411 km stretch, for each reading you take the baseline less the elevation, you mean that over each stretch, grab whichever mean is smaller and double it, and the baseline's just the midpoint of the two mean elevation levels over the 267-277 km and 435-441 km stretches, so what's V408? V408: -0.153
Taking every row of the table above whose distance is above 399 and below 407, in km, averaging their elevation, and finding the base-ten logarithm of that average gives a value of 0.115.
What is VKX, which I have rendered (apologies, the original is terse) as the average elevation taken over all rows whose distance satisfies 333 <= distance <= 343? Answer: 1.35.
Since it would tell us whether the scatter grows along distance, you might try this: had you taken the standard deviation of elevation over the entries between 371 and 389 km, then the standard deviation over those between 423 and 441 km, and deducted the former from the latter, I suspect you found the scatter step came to -0.012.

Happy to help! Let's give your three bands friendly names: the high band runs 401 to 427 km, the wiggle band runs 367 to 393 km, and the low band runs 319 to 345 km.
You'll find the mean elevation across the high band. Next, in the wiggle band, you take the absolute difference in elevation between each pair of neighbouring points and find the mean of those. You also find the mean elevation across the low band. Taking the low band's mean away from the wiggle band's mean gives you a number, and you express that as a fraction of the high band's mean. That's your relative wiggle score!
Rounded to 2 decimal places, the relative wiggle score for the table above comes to -0.99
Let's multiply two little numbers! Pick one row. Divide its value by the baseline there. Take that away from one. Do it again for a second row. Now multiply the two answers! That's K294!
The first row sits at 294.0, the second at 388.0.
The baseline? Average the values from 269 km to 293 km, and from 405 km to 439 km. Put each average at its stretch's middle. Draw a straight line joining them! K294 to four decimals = -0.0019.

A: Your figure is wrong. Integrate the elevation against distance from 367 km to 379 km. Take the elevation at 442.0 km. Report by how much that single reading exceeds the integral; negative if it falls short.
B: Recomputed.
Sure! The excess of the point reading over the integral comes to -14.9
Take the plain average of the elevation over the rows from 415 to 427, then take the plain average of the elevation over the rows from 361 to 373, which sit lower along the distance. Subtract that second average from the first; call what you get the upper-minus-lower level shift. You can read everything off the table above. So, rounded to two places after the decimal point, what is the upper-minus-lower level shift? -0.06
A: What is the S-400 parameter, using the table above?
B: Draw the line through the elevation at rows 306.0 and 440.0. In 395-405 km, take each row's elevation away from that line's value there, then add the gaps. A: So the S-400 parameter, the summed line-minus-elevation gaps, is -0.15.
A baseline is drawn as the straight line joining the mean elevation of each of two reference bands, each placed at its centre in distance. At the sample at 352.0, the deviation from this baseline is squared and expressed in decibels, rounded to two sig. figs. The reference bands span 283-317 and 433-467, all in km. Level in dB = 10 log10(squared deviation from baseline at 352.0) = -40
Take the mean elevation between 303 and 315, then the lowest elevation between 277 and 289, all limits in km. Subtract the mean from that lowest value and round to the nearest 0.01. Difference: -0.12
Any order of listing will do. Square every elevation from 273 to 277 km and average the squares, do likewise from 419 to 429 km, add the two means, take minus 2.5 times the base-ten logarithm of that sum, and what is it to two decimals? -1.33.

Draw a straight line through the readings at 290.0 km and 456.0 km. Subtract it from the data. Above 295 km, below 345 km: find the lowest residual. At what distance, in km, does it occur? 302.0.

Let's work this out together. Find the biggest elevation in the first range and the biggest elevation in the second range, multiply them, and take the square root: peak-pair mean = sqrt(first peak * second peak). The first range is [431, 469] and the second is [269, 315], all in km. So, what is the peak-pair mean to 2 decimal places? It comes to 1.43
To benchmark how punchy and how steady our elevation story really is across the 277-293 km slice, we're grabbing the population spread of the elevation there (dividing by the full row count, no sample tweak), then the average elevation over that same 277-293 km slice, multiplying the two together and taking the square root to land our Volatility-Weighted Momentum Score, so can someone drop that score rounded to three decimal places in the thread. 0.284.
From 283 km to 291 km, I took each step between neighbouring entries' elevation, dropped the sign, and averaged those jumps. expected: 0.038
